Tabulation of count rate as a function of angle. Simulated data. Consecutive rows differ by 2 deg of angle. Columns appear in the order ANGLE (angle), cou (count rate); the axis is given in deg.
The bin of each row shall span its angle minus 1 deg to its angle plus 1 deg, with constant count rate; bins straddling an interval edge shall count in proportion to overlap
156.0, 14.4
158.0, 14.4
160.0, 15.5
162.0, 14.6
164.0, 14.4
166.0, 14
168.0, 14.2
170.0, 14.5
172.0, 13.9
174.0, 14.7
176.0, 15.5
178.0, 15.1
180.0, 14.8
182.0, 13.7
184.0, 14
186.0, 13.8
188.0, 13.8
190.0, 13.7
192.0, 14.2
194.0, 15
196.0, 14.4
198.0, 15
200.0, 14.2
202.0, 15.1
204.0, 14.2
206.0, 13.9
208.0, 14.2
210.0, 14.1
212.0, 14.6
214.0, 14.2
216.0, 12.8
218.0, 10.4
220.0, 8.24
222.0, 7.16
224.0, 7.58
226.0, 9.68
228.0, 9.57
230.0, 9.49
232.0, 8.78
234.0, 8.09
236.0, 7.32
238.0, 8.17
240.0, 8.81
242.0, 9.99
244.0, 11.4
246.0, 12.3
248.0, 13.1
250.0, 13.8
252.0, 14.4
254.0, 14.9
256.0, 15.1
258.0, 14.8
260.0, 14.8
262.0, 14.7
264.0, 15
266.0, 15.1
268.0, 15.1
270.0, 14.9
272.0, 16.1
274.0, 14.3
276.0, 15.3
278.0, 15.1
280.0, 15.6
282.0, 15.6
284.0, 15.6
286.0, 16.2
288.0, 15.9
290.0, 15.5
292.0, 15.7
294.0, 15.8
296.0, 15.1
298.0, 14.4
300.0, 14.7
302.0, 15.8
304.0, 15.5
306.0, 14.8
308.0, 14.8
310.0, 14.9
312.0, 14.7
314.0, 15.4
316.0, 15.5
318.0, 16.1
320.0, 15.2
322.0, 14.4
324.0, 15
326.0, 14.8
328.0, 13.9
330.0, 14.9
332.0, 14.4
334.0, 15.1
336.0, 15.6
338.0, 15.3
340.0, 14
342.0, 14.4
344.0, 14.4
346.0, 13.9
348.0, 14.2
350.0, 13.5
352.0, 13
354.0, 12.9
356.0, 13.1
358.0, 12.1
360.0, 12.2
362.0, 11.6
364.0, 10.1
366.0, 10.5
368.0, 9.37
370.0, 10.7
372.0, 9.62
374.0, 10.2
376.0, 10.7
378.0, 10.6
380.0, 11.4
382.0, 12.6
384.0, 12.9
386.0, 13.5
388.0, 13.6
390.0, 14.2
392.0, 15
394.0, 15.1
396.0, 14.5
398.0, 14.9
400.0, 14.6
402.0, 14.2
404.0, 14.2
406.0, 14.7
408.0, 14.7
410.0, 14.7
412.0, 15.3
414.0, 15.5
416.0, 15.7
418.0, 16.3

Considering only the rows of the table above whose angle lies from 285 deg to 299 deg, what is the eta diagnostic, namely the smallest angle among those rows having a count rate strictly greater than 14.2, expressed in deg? 286.0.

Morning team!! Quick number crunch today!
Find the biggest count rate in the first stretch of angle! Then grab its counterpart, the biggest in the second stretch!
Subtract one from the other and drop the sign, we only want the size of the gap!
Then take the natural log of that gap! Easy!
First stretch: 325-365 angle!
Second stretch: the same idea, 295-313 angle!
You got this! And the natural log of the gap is -1.6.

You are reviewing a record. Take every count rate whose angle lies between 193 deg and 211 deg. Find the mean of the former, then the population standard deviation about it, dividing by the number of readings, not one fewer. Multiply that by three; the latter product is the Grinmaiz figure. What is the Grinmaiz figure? 1.3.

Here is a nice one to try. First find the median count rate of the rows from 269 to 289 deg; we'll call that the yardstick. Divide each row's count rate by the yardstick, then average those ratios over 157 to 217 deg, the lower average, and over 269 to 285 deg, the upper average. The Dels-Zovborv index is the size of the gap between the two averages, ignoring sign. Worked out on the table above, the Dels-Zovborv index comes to 0.062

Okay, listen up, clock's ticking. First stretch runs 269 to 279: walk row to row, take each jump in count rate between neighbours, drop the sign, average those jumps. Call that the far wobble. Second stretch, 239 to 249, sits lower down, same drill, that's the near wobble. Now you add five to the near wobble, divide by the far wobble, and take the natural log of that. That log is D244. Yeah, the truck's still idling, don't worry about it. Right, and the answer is 1.8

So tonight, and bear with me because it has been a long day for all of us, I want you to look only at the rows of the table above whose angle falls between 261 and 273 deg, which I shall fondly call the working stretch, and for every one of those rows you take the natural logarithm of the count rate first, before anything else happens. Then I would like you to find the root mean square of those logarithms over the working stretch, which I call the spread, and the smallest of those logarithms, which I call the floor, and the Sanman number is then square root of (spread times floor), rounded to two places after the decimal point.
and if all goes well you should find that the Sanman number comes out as 2.70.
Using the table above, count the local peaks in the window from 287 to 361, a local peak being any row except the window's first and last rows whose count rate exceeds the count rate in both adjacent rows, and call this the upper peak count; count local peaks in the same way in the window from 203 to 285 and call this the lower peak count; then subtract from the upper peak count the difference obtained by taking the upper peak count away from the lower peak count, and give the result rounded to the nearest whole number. 12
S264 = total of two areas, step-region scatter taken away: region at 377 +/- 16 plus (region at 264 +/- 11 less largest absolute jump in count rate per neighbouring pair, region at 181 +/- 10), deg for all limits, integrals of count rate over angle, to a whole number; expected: 702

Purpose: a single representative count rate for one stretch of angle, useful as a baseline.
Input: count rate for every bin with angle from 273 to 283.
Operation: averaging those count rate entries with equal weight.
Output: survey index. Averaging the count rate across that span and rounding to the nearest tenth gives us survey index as 15.2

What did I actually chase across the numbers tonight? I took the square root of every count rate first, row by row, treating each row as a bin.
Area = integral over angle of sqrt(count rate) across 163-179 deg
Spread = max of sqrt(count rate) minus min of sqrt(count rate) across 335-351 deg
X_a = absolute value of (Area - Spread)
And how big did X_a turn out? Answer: 61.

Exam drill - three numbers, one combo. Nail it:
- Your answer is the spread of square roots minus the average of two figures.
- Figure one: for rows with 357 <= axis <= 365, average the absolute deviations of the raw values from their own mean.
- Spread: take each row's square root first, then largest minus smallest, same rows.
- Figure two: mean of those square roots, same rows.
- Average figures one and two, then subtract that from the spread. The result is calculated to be -1.73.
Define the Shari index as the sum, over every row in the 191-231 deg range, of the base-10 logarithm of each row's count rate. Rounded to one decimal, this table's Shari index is 21.6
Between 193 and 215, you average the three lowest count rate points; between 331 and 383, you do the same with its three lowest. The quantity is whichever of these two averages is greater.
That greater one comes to 14.1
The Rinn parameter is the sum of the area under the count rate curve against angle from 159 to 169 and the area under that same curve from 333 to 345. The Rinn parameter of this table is 323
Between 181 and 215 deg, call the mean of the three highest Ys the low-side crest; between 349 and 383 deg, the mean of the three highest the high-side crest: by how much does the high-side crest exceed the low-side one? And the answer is -1.8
